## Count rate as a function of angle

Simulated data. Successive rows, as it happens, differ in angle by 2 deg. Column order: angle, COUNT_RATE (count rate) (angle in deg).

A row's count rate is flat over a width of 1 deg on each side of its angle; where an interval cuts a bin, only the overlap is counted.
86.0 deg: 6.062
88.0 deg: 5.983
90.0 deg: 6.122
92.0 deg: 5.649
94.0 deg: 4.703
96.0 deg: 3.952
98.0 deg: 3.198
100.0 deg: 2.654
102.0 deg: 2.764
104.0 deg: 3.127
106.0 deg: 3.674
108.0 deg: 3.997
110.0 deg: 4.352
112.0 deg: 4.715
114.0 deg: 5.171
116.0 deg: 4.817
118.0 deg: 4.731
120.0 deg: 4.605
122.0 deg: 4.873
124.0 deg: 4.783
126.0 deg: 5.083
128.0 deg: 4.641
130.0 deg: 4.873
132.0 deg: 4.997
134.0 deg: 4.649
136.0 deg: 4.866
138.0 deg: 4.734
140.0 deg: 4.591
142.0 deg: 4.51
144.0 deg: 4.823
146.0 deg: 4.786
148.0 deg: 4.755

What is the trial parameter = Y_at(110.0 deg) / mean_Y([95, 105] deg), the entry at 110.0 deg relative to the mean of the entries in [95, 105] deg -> 1.39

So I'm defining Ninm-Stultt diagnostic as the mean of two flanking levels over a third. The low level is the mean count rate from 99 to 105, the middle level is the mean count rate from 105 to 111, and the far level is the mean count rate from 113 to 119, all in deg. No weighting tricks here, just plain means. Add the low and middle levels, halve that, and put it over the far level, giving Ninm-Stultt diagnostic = 0.70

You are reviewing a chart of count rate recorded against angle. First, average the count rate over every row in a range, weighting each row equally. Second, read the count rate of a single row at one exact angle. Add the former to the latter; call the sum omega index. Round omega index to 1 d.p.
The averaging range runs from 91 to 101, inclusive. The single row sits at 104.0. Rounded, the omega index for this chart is 7.2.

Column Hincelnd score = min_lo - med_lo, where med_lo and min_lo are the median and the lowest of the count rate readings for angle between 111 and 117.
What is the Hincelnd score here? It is -0.10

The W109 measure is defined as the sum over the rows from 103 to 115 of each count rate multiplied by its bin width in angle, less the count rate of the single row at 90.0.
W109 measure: 44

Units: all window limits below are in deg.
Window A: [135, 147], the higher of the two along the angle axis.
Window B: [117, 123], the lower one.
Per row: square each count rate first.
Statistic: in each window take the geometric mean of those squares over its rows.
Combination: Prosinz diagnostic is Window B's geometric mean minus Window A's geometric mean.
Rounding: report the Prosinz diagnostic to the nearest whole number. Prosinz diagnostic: 0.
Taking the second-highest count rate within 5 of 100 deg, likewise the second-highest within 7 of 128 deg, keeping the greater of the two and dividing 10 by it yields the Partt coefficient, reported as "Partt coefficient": 2.00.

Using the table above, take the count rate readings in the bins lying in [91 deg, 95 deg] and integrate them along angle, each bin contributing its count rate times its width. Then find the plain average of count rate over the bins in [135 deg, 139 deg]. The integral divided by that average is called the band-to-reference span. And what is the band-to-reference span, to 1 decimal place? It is 4.3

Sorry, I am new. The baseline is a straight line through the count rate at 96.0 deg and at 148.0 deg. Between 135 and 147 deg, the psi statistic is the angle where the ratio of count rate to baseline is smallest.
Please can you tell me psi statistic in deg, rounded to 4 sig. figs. 142.0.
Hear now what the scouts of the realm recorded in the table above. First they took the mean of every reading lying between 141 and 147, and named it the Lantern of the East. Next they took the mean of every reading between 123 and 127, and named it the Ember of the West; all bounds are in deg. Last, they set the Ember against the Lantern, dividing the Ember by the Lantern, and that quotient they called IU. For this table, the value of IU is 1.05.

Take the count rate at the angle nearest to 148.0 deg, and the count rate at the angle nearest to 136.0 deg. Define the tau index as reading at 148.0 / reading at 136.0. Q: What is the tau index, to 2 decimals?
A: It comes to 0.98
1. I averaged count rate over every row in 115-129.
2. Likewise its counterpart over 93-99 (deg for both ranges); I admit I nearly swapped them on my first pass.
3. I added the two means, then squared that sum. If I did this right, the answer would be 76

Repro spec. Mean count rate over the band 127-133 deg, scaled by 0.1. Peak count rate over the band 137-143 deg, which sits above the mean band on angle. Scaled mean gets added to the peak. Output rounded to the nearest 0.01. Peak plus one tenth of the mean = 5.22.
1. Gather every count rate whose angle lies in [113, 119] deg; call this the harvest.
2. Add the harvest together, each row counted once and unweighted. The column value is 15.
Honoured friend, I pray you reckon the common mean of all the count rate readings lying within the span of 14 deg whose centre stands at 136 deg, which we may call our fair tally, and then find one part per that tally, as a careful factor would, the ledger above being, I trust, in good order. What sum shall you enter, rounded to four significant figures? 0.2107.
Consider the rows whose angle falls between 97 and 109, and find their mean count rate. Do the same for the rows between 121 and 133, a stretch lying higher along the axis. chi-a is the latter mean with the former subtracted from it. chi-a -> 1.6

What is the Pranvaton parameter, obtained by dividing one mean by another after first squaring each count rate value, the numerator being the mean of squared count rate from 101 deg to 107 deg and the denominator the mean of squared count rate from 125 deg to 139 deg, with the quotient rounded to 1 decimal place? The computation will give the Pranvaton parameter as 0.4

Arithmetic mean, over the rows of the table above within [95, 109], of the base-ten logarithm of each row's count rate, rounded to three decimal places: 0.518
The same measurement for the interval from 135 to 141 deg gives 0.675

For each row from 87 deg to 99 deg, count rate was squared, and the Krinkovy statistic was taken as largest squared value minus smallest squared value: 27.3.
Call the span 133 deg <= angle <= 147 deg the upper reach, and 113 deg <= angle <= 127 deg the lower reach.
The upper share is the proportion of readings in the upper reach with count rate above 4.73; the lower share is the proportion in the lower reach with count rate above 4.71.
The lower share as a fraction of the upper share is 1.5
